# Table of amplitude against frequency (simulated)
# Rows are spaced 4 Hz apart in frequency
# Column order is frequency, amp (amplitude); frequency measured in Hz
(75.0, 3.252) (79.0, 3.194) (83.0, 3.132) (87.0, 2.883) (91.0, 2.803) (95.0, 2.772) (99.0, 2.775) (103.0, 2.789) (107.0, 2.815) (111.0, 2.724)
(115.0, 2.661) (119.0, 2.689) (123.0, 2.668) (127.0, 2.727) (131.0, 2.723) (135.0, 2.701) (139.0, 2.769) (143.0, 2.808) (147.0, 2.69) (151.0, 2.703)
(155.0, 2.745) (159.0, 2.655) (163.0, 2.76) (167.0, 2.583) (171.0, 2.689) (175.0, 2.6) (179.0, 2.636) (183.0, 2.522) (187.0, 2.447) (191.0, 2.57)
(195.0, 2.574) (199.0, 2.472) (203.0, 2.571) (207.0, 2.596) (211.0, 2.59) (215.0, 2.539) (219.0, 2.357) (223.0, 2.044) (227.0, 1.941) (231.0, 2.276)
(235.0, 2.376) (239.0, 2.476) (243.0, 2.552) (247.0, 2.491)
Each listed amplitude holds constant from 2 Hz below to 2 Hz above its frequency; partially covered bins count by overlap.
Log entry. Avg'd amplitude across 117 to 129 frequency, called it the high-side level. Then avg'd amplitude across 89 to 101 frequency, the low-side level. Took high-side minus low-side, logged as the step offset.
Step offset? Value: -0.09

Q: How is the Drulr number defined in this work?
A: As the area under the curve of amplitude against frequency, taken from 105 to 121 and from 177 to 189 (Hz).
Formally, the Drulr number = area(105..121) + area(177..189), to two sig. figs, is 74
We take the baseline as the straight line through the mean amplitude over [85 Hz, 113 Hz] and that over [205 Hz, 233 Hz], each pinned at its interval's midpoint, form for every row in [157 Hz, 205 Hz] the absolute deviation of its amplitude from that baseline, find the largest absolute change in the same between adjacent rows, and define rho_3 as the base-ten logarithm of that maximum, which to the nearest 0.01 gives -0.79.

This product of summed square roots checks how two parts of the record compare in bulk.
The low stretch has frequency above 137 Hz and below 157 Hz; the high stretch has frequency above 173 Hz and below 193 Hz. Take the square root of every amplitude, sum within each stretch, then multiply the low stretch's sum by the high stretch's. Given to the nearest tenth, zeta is 66.2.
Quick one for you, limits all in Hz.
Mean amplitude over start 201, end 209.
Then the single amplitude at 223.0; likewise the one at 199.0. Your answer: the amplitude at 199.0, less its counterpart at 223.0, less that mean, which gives -2.16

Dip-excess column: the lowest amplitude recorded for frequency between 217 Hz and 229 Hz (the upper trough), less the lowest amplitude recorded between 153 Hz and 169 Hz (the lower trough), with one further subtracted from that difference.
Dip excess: -1.64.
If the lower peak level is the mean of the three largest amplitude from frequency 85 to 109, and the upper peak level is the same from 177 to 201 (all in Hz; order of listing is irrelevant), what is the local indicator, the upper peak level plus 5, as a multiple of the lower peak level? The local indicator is 2.68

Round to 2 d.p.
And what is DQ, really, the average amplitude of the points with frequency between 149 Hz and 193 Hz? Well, 2.63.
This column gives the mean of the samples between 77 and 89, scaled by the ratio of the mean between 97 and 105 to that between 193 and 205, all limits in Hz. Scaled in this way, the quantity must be 3.4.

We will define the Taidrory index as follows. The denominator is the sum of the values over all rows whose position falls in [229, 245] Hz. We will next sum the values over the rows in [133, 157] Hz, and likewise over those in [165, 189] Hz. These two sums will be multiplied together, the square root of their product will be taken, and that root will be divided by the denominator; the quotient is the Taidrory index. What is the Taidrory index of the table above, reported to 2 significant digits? 1.6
